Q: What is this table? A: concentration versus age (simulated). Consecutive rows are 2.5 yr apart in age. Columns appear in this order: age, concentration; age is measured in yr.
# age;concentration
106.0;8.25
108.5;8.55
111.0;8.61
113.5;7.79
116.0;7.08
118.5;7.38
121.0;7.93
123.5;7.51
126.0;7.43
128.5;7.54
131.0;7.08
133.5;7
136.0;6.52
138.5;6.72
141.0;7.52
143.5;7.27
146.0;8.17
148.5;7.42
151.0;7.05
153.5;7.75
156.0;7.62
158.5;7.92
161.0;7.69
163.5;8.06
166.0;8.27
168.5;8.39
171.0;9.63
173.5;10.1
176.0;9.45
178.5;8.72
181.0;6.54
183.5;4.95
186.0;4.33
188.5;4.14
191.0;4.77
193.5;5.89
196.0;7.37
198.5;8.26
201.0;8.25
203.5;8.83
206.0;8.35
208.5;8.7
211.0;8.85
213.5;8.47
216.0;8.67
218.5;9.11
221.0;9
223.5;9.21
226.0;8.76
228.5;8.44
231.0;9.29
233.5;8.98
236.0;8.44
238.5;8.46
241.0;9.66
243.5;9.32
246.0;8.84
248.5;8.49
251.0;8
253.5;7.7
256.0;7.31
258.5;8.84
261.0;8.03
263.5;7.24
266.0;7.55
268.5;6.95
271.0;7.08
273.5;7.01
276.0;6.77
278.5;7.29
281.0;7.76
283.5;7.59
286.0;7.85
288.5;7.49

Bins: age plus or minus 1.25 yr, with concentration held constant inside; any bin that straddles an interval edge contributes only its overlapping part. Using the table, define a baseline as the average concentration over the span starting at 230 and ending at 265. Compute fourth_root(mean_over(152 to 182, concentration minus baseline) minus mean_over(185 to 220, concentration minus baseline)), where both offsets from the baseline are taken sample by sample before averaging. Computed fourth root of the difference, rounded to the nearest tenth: 1.0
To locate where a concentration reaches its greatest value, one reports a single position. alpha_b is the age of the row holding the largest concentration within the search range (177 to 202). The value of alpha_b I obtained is 178.5 yr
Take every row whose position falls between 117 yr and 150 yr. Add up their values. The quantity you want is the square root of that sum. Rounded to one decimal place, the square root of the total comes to 9.8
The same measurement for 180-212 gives 9.4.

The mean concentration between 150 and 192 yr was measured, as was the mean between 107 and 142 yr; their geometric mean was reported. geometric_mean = 7.4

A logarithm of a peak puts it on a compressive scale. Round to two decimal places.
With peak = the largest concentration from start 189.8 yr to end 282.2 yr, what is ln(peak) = 2.27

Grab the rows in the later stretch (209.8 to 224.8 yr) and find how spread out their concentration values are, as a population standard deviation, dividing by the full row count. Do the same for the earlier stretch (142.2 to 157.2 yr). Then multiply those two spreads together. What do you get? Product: 0.1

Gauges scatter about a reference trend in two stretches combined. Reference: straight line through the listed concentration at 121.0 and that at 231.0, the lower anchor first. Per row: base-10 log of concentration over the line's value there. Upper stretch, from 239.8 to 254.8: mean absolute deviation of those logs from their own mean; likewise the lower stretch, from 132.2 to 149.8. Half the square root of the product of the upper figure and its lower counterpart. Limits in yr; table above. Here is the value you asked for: 0.0135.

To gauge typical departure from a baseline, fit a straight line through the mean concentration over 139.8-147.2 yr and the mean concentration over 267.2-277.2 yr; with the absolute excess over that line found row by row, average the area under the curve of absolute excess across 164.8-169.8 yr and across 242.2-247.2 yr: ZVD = 7.0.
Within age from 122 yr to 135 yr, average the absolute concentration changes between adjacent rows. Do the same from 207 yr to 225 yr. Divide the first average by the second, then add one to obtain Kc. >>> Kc 1.73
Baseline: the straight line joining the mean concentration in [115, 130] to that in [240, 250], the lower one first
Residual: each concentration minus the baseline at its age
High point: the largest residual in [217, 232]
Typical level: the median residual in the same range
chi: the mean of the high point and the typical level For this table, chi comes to 0.4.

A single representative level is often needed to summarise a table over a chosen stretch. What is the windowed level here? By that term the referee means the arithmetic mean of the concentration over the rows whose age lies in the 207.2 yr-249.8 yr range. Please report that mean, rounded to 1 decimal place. 8.9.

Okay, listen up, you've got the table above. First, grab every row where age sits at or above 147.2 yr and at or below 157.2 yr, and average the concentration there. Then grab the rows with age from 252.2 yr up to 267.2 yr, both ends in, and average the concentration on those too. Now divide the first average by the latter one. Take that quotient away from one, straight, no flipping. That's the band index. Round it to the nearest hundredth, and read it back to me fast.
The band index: 0.04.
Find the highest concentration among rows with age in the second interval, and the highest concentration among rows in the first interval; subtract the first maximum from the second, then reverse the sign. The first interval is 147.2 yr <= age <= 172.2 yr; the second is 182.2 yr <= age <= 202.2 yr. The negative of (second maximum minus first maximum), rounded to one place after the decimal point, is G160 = 1.4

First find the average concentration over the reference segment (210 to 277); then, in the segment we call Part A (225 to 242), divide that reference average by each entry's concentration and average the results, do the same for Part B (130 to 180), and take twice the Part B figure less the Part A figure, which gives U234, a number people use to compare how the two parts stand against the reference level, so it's 1.19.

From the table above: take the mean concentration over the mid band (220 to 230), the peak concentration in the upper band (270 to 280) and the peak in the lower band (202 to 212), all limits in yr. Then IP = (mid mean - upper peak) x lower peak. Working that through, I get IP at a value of 14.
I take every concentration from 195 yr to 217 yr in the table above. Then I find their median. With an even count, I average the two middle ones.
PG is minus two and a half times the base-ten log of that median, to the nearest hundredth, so -2.32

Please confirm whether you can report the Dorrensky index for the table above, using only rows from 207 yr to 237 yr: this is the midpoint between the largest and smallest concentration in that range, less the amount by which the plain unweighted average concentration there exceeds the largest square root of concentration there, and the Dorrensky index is 3.09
